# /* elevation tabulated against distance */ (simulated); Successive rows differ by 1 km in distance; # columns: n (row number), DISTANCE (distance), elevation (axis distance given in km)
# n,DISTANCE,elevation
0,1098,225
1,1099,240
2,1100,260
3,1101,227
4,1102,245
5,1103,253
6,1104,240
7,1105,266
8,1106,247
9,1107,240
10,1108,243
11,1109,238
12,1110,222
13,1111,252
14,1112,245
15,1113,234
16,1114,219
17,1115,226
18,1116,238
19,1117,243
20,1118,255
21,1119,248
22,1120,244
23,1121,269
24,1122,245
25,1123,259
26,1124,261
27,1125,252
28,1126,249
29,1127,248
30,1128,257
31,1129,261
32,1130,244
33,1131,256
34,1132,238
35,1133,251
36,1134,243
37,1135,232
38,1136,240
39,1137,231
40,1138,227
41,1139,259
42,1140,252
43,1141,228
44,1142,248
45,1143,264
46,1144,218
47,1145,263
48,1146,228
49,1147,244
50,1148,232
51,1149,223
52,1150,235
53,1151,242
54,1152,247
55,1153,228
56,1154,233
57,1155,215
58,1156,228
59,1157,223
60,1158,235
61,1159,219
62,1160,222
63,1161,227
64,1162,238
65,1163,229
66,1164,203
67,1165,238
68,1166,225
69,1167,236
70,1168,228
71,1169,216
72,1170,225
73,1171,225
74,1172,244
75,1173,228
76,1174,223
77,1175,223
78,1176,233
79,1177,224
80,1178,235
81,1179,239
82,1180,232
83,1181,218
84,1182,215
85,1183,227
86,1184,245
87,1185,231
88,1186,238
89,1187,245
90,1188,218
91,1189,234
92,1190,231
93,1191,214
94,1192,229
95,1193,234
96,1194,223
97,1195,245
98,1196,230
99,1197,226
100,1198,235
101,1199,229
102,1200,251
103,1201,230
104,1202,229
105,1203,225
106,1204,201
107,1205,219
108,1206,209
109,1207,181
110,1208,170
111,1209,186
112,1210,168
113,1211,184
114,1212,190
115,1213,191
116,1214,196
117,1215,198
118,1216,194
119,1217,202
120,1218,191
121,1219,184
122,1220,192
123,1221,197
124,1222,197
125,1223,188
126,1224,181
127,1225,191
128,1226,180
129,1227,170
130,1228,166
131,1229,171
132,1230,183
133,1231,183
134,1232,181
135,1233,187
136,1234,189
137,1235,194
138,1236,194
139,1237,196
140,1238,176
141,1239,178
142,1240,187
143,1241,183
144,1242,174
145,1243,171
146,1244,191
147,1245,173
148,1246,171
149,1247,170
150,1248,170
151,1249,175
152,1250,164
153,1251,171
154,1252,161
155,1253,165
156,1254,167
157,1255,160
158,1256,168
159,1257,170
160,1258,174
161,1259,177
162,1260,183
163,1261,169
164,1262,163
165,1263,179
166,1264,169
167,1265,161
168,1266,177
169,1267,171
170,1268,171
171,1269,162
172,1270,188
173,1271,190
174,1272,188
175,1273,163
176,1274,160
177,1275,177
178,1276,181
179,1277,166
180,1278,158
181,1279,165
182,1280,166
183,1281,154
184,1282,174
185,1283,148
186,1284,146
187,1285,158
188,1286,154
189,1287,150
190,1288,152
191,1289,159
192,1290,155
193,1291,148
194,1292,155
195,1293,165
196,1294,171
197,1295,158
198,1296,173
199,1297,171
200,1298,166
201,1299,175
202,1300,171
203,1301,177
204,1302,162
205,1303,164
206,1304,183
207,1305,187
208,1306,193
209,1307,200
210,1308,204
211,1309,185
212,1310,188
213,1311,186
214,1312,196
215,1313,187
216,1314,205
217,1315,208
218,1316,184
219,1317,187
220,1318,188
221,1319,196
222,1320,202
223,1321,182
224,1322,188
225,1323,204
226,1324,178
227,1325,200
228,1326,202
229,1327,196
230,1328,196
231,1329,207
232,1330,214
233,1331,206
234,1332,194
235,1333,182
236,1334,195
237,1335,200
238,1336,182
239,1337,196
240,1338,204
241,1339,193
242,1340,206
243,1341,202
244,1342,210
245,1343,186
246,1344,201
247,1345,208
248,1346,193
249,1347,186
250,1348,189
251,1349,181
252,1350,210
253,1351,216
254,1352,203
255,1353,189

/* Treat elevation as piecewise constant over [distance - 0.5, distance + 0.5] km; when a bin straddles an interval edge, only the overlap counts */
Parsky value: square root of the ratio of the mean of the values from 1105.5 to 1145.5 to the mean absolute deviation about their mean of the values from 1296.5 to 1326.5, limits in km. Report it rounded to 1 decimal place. 4.9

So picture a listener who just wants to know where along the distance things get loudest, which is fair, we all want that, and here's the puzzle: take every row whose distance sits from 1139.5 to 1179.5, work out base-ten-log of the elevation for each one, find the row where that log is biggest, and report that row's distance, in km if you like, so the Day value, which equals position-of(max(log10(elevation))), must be 1143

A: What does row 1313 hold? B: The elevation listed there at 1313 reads 187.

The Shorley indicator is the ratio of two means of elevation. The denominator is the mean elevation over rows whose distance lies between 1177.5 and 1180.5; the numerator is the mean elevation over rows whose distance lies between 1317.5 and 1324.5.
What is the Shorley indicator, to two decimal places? 0.81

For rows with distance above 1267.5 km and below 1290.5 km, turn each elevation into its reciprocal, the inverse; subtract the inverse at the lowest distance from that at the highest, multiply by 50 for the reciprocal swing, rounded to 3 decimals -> 0.030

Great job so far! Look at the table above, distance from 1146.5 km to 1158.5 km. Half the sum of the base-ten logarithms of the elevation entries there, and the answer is 14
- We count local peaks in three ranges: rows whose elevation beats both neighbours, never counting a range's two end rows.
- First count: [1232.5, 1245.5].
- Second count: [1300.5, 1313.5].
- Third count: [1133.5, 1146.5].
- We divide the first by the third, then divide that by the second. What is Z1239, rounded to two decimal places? 0.25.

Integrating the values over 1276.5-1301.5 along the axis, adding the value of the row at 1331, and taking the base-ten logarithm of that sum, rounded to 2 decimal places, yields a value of 3.63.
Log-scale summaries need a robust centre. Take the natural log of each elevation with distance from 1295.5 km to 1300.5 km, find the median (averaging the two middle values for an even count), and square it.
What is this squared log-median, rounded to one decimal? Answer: 26.4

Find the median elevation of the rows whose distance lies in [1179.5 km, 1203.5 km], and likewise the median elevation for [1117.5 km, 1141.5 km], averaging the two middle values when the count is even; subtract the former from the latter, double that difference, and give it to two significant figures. 37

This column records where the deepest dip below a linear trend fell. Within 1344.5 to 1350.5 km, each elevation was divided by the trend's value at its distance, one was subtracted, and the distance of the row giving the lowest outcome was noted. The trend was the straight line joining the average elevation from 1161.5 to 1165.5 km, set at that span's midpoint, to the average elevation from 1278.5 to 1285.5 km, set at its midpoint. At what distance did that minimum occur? 1349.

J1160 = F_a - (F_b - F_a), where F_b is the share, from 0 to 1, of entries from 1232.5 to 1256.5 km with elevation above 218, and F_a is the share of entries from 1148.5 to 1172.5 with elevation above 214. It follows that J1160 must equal 1.9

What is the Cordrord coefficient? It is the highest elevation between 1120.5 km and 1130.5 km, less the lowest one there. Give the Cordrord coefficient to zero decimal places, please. 25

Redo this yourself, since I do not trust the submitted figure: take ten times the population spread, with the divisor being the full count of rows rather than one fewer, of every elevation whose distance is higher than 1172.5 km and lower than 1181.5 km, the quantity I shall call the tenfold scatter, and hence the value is 65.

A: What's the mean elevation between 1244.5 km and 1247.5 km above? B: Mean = 171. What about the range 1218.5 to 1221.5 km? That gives 191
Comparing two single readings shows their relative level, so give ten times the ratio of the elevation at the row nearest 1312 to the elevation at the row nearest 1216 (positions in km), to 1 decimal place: 10.1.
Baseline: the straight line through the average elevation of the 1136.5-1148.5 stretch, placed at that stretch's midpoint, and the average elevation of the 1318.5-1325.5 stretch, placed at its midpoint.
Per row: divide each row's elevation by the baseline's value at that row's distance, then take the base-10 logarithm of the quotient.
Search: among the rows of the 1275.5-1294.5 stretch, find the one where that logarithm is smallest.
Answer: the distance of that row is 1284 km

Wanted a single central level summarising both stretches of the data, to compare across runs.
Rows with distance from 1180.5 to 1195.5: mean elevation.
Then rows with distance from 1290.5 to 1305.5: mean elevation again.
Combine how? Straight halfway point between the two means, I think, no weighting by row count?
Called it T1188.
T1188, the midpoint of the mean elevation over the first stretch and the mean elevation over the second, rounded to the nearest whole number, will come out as 199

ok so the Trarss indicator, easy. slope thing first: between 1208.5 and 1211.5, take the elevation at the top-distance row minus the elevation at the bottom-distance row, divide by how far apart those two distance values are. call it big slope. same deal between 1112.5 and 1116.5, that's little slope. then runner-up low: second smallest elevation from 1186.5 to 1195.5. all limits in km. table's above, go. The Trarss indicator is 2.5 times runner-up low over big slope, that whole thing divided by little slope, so -409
